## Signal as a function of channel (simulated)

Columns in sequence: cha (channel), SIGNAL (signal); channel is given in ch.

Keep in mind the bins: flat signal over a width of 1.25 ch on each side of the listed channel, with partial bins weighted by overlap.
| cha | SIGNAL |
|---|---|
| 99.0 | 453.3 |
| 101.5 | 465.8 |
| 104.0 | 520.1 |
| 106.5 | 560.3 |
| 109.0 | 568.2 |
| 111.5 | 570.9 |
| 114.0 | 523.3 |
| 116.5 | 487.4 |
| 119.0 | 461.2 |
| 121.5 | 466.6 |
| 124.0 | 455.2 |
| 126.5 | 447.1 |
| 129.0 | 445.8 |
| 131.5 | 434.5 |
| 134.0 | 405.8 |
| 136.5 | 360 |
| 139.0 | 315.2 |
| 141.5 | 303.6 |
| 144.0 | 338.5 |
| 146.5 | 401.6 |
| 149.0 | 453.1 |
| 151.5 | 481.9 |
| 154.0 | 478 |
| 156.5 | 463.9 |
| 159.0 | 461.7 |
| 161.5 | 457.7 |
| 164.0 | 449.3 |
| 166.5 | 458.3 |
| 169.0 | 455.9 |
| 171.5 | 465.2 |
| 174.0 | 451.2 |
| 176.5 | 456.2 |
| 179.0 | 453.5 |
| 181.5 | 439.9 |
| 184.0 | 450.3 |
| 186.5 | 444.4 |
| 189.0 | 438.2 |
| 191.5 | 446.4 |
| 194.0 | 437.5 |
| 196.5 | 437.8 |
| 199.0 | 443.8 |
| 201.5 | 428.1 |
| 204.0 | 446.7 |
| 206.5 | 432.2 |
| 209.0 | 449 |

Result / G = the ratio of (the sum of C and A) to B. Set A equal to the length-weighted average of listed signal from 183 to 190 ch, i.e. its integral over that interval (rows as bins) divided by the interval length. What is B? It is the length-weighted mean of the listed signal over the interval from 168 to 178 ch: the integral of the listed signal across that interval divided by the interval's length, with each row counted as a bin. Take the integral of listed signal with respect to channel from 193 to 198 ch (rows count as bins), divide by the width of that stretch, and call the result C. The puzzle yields 1.93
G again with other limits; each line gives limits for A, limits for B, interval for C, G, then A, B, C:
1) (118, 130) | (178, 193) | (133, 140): 1.83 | 455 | 445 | 360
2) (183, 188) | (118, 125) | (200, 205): 1.92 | 447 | 461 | 437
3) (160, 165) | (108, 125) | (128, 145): 1.64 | 454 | 504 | 371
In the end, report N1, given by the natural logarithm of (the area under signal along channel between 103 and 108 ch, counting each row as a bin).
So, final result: 7.91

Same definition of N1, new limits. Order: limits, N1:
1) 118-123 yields 7.75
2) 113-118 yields 7.83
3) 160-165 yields 7.73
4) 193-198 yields 7.69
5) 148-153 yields 7.76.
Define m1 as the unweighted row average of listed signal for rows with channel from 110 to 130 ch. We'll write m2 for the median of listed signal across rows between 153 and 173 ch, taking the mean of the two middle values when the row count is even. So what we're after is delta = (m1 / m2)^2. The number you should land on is 1.1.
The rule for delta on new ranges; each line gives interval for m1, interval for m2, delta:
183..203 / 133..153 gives 1.3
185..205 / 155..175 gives 0.9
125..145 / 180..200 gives 0.7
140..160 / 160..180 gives 0.9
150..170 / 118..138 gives 1.1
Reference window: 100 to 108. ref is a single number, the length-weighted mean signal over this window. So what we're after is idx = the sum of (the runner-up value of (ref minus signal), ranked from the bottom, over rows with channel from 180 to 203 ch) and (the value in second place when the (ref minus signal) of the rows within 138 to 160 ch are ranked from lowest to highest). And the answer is 106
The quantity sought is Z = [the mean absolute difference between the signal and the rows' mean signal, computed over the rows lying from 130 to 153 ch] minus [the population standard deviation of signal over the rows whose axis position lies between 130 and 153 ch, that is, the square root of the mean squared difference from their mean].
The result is -6.7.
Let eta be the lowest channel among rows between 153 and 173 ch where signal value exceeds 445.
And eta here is 154.0 ch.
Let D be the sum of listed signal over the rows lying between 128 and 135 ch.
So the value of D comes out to 1286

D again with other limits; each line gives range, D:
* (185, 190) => 883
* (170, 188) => 3161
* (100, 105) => 986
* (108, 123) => 3078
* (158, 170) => 2283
